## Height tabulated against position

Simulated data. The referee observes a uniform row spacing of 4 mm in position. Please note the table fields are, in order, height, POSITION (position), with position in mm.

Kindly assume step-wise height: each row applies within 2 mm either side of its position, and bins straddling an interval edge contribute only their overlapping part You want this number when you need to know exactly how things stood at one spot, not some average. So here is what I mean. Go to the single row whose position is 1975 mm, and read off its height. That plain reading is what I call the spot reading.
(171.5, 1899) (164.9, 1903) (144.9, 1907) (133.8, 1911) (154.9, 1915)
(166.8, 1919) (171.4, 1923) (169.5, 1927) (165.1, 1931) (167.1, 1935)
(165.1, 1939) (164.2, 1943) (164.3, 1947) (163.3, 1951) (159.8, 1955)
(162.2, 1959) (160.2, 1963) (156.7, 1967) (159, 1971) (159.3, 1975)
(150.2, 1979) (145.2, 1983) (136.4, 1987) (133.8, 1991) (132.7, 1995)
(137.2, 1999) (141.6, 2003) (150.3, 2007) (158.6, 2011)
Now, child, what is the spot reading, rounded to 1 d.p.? 159.3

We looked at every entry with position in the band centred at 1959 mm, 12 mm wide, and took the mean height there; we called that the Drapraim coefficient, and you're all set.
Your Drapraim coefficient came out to 161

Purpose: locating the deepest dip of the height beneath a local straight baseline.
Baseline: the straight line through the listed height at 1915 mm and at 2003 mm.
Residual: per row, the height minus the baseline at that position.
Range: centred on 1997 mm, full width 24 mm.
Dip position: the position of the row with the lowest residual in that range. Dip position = 1995 mm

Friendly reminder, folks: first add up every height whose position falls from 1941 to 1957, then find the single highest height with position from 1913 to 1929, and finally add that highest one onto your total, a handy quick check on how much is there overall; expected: 823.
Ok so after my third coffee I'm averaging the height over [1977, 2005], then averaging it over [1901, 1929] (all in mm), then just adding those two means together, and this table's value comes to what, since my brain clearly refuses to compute 298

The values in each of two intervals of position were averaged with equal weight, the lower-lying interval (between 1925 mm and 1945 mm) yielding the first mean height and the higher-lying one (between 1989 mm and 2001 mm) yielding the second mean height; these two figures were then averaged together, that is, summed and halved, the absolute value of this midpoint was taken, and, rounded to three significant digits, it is 150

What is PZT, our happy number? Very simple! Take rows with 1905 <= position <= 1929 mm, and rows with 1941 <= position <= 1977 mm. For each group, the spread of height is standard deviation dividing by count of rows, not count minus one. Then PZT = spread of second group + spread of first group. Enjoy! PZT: 16.3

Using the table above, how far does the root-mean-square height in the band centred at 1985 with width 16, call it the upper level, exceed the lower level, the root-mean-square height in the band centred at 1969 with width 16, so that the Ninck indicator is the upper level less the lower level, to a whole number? -17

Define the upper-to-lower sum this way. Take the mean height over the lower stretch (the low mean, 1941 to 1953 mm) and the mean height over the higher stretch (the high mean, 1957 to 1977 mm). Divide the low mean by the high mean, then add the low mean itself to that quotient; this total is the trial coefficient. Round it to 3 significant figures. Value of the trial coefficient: 165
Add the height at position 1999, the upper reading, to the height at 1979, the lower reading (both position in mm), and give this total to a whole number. 287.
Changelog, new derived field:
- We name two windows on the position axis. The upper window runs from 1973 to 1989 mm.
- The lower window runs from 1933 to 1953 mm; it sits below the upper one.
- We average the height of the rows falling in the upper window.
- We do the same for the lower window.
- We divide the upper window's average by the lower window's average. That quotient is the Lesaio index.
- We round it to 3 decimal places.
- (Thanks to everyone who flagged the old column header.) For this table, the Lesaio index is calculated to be 0.897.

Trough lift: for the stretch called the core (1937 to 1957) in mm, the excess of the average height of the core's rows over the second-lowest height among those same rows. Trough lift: 0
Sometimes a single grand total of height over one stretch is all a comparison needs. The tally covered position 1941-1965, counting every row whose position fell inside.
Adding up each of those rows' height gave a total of 974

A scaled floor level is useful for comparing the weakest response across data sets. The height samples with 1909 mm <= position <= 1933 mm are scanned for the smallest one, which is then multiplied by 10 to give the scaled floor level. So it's 1338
